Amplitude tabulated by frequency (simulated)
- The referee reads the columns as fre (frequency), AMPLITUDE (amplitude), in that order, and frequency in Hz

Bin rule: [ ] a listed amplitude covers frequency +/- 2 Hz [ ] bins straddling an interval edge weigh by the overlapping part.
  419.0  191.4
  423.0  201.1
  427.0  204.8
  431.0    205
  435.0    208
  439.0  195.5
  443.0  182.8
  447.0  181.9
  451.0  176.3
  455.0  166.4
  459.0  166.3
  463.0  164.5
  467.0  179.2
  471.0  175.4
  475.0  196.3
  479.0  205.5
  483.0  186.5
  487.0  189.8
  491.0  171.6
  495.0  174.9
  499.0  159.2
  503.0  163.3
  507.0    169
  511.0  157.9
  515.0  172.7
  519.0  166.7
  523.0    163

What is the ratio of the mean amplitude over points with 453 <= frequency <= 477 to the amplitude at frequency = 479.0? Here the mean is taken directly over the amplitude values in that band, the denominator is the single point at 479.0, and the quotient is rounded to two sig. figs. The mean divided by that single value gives 0.85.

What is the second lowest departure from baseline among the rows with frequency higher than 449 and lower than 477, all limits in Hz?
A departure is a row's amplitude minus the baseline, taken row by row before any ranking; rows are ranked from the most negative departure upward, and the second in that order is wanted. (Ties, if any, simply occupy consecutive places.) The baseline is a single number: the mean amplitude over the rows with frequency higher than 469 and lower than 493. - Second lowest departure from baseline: -21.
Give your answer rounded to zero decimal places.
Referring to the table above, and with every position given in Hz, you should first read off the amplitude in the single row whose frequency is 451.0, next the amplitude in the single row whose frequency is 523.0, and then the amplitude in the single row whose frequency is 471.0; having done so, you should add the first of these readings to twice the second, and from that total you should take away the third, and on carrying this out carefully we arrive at 327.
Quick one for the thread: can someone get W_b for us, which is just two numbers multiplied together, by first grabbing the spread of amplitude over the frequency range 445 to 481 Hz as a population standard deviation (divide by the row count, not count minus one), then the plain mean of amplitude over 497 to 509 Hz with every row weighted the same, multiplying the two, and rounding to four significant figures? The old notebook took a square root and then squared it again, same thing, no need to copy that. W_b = 2157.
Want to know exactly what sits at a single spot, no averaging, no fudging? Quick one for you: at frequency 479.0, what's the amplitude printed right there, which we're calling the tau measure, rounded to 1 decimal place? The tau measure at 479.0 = 205.5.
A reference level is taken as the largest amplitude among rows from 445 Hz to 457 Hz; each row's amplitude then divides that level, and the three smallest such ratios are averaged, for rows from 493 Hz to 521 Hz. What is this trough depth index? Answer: 1.06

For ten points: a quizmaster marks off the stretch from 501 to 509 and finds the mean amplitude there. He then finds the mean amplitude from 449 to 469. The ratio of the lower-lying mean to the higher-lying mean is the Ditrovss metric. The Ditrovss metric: 1.026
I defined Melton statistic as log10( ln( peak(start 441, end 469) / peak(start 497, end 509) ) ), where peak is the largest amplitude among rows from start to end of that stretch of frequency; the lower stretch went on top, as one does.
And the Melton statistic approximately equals -1.11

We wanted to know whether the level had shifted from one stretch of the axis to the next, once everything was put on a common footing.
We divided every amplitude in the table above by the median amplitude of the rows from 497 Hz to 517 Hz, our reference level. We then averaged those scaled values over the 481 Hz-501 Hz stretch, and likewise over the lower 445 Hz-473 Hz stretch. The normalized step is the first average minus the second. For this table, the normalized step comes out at 0.02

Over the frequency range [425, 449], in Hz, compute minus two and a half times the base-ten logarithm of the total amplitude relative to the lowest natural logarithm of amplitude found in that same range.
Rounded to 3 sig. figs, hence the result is -5.89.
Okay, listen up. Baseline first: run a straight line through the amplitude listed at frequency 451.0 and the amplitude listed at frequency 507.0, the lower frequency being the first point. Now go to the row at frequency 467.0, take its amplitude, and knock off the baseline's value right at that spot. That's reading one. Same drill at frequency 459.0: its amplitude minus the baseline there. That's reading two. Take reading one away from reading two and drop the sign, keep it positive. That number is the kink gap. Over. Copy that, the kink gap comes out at 14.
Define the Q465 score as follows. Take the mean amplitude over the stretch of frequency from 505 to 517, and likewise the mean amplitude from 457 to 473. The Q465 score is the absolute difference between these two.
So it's 4.8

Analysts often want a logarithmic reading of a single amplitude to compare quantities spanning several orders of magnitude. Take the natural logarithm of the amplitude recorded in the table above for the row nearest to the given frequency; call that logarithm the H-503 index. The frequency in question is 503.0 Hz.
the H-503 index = 5.10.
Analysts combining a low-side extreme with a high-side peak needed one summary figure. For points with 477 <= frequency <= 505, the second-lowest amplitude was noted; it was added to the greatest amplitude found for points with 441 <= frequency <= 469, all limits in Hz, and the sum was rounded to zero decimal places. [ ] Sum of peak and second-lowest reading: 346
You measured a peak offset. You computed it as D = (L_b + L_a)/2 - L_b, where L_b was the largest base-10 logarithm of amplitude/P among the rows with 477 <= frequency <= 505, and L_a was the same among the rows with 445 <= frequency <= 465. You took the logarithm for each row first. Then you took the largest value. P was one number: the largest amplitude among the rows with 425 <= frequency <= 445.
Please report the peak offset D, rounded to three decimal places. -0.026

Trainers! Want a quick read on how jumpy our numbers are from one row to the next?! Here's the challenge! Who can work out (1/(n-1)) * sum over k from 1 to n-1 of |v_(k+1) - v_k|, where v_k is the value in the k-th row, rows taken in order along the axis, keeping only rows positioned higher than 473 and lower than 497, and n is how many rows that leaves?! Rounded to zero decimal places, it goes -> 11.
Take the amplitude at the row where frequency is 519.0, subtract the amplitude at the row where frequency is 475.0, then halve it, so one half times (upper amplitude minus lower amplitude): -15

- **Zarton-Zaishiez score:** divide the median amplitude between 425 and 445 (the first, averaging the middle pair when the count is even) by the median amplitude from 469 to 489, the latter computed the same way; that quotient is 1.08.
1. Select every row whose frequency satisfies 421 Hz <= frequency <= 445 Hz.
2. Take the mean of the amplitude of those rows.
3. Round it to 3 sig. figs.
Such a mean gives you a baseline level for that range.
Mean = 200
